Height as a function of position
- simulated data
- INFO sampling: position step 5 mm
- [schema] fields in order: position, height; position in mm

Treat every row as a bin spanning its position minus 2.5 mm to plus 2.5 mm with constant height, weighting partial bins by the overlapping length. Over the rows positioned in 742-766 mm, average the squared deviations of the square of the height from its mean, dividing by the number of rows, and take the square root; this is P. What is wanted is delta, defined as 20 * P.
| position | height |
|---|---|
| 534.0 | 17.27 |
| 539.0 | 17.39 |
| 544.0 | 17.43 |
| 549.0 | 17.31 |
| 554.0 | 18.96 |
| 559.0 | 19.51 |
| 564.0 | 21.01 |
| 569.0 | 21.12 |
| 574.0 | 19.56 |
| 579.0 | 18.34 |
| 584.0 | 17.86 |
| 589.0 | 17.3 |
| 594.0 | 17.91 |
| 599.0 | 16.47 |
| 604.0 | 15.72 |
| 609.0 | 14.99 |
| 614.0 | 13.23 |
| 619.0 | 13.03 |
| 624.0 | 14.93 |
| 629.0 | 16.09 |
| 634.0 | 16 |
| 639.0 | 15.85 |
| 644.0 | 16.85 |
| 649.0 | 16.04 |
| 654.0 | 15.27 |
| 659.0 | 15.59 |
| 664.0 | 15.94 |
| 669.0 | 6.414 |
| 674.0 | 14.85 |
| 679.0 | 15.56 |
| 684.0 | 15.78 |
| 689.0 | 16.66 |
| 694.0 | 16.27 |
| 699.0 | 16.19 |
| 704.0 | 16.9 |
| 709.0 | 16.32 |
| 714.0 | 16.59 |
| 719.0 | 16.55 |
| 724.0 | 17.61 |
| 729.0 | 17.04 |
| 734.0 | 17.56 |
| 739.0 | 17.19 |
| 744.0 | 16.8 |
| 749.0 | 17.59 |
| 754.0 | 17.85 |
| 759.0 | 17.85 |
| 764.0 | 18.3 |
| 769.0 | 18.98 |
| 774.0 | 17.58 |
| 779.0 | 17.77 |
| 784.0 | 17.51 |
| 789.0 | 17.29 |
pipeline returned 347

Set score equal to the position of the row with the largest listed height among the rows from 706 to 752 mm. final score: 724.0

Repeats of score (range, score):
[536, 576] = 569.0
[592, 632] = 594.0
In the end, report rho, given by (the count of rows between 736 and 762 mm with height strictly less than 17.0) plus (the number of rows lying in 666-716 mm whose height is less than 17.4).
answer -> 11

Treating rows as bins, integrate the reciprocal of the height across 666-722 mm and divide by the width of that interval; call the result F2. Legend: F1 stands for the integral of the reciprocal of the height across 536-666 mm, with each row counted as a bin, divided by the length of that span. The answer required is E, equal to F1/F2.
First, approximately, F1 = 0.060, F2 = 0.0703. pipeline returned 0.85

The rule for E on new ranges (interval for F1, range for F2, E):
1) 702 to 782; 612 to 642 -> 0.85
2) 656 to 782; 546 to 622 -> 1.08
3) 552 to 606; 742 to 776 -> 0.97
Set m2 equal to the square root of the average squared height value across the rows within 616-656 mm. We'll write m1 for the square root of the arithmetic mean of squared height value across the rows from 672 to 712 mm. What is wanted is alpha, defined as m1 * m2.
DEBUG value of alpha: 250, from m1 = 16.1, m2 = 15.5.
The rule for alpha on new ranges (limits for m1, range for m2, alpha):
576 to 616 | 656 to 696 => 248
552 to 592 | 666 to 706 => 292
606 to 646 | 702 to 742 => 258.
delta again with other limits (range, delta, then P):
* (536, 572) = 1184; 59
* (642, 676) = 1499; 75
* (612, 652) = 780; 39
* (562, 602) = 1212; 61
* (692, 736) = 341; 17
